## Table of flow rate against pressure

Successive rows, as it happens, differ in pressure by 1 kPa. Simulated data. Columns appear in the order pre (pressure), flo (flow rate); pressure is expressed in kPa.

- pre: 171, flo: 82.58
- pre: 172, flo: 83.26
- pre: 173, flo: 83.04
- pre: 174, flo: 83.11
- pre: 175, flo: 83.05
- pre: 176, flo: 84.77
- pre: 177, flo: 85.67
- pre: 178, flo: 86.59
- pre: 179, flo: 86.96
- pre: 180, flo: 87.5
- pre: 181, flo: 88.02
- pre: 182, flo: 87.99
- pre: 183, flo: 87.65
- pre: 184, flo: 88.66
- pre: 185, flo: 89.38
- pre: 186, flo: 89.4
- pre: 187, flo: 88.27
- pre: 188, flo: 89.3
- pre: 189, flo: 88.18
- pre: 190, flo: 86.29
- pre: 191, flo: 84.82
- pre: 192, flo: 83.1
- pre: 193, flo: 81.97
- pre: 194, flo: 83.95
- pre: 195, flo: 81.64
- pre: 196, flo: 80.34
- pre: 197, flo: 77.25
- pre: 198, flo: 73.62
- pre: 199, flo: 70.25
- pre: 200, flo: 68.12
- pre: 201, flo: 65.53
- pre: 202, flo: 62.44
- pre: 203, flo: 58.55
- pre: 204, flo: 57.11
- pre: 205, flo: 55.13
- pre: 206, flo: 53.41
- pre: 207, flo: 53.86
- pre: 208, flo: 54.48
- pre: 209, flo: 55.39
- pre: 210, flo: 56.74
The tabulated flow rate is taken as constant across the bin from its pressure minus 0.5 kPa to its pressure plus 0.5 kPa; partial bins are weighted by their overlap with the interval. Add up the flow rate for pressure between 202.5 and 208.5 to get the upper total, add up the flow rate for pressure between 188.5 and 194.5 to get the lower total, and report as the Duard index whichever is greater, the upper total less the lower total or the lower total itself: 508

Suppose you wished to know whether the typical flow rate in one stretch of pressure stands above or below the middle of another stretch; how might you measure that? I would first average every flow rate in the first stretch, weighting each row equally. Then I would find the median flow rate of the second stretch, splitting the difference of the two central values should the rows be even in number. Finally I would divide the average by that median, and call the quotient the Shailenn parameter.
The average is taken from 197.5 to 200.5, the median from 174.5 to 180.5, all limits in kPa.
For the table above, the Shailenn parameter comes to 0.82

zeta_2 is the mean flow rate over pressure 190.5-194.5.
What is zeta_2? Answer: 83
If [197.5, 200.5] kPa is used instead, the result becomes 71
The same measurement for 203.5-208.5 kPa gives 55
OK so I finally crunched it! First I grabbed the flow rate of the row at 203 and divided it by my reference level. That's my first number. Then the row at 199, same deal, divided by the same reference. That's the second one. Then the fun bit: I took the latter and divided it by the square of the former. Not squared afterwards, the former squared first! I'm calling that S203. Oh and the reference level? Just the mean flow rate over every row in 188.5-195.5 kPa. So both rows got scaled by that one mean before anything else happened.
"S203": 1.7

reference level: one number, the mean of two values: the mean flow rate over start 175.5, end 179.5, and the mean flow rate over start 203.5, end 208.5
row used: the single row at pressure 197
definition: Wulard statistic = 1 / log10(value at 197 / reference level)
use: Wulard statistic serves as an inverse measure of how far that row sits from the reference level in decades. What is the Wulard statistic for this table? 25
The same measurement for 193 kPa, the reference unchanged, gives 15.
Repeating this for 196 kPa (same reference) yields 17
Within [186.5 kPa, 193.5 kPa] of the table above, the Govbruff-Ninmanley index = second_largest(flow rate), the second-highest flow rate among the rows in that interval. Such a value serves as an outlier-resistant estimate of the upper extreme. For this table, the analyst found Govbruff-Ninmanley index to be 88.27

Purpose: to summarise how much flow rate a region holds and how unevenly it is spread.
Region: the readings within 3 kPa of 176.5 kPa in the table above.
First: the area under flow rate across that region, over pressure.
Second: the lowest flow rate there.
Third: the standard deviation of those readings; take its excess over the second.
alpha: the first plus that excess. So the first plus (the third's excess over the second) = 429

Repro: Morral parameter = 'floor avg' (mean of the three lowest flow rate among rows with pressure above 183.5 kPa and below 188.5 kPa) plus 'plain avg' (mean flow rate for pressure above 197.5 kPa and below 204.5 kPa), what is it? 154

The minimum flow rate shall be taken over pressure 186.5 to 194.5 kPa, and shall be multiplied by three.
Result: 246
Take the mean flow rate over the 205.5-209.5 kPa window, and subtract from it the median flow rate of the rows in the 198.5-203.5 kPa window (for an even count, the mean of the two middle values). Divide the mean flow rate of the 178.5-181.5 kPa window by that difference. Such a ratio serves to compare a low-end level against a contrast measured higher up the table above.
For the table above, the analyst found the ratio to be -7.8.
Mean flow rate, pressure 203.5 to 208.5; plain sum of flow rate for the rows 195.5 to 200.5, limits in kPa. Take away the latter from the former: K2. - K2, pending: -315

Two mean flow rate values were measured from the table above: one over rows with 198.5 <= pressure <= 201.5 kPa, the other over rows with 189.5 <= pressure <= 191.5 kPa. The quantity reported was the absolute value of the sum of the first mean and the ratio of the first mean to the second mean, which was 69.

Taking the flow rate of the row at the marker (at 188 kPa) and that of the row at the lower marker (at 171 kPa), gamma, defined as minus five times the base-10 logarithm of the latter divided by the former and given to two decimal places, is 0.17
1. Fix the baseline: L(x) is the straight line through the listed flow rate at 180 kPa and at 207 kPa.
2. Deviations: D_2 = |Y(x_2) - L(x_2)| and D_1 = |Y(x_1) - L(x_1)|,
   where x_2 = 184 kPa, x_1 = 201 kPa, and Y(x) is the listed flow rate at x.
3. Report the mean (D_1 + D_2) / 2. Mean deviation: 5.2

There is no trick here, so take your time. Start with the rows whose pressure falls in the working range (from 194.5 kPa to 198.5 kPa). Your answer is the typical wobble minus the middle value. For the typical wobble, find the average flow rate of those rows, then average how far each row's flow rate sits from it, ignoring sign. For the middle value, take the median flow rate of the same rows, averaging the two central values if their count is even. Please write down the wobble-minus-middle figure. -76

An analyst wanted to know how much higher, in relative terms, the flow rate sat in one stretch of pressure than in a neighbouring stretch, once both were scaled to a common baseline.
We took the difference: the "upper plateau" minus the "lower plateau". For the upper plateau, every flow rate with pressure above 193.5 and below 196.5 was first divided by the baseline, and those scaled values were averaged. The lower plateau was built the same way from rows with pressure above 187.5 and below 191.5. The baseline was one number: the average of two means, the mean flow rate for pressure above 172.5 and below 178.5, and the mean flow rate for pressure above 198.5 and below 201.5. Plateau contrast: -0.068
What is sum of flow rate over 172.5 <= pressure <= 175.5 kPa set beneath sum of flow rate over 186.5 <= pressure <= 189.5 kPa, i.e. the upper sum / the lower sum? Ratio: 1.07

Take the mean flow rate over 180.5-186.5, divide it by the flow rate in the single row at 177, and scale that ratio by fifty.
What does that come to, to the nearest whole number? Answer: 52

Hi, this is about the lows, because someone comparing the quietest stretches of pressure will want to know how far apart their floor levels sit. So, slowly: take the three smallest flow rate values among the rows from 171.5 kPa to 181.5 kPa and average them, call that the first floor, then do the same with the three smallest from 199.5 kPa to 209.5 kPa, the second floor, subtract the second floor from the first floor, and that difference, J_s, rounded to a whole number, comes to 29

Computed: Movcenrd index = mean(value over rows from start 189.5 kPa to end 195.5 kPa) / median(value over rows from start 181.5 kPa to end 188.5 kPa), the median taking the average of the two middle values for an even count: 0.94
